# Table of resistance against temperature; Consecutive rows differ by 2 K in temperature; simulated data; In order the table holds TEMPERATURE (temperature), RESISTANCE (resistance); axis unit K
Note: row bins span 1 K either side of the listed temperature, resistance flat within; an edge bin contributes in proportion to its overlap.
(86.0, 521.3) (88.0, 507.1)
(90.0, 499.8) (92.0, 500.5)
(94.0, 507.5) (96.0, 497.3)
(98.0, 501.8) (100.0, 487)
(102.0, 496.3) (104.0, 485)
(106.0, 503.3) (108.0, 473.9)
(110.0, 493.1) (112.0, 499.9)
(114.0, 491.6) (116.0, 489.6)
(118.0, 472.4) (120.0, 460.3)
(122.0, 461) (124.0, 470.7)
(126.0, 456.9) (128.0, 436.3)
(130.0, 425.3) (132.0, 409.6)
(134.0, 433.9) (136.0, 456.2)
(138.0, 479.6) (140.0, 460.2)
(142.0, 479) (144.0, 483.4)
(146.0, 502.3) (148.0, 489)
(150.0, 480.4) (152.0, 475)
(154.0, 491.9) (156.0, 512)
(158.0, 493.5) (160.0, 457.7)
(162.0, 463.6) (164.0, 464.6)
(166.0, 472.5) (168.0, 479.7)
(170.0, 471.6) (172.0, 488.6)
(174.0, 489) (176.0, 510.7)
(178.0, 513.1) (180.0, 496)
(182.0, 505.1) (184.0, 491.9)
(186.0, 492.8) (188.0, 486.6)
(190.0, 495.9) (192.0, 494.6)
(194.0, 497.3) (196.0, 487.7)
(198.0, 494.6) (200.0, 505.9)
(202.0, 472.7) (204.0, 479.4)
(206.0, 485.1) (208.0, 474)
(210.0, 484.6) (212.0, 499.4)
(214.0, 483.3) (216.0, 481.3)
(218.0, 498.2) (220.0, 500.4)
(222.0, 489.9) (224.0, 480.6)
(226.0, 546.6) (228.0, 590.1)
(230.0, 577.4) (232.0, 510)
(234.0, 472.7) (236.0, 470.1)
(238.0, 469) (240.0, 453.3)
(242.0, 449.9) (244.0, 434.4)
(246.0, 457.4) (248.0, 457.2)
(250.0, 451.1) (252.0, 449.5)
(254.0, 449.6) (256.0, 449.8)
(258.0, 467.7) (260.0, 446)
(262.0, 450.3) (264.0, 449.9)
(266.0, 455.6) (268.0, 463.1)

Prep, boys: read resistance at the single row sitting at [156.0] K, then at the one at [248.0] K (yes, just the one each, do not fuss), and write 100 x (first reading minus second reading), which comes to 5480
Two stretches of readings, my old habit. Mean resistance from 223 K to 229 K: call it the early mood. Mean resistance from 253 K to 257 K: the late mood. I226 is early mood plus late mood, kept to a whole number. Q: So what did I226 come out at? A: 989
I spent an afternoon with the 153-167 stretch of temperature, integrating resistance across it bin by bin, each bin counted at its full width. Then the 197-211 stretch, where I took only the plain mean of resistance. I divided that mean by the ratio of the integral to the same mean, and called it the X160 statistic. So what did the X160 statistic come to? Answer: 35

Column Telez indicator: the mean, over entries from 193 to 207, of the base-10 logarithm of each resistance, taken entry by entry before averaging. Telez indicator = 2.69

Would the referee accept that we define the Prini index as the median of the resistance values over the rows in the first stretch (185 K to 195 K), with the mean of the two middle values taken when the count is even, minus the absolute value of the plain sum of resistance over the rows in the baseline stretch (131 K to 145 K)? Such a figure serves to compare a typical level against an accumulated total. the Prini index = -2707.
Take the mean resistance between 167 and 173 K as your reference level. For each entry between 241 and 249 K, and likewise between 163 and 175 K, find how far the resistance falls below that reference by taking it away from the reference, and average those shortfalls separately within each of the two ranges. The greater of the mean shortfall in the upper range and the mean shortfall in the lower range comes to 30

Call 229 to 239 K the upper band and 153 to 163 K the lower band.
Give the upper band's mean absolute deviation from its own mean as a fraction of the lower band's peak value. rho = 0.07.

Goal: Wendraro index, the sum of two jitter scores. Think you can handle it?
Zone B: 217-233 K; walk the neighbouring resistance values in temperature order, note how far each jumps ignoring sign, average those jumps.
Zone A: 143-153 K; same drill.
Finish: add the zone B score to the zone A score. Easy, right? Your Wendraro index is 42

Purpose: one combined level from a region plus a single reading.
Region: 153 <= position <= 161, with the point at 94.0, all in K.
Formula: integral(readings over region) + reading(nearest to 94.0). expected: 4418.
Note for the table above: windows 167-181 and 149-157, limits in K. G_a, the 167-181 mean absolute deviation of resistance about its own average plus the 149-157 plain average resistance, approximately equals 502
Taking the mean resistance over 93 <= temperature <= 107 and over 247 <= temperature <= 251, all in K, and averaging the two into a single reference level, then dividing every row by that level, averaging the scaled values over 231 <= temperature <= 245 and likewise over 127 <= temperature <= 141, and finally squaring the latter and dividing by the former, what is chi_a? 0.89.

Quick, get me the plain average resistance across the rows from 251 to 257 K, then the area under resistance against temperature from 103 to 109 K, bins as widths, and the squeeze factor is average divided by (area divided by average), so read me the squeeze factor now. 69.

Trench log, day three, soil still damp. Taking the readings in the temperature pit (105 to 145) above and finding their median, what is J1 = 472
